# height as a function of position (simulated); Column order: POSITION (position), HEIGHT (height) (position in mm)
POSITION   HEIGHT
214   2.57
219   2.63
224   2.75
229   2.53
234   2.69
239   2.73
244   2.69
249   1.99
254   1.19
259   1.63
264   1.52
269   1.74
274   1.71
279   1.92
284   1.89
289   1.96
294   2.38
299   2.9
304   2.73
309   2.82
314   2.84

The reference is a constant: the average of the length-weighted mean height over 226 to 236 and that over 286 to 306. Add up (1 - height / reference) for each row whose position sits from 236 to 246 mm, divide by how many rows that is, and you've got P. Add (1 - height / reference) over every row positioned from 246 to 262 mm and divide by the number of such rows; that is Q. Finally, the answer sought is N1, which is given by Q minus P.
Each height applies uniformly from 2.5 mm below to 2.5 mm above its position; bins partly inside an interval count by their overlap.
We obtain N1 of 0.4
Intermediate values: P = -0.07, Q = 0.37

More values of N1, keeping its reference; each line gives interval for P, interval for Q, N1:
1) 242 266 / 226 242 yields -0.3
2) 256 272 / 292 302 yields -0.4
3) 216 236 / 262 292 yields 0.3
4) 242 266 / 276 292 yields 0.0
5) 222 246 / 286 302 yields 0.1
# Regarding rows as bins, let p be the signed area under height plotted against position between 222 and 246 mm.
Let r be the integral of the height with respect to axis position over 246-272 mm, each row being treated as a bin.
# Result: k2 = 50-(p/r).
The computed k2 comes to 48.5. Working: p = 64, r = 43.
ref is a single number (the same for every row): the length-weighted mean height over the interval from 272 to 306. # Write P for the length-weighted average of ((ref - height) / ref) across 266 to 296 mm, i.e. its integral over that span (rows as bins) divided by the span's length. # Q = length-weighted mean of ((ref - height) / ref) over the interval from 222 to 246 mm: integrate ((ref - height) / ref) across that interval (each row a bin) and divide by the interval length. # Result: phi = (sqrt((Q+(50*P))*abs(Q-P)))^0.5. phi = 1.22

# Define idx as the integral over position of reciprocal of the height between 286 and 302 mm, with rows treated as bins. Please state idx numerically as 6.8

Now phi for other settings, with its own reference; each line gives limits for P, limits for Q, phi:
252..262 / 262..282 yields 1.26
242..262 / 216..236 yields 1.31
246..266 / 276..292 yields 1.19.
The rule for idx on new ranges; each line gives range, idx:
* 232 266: 18.1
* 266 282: 9.0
